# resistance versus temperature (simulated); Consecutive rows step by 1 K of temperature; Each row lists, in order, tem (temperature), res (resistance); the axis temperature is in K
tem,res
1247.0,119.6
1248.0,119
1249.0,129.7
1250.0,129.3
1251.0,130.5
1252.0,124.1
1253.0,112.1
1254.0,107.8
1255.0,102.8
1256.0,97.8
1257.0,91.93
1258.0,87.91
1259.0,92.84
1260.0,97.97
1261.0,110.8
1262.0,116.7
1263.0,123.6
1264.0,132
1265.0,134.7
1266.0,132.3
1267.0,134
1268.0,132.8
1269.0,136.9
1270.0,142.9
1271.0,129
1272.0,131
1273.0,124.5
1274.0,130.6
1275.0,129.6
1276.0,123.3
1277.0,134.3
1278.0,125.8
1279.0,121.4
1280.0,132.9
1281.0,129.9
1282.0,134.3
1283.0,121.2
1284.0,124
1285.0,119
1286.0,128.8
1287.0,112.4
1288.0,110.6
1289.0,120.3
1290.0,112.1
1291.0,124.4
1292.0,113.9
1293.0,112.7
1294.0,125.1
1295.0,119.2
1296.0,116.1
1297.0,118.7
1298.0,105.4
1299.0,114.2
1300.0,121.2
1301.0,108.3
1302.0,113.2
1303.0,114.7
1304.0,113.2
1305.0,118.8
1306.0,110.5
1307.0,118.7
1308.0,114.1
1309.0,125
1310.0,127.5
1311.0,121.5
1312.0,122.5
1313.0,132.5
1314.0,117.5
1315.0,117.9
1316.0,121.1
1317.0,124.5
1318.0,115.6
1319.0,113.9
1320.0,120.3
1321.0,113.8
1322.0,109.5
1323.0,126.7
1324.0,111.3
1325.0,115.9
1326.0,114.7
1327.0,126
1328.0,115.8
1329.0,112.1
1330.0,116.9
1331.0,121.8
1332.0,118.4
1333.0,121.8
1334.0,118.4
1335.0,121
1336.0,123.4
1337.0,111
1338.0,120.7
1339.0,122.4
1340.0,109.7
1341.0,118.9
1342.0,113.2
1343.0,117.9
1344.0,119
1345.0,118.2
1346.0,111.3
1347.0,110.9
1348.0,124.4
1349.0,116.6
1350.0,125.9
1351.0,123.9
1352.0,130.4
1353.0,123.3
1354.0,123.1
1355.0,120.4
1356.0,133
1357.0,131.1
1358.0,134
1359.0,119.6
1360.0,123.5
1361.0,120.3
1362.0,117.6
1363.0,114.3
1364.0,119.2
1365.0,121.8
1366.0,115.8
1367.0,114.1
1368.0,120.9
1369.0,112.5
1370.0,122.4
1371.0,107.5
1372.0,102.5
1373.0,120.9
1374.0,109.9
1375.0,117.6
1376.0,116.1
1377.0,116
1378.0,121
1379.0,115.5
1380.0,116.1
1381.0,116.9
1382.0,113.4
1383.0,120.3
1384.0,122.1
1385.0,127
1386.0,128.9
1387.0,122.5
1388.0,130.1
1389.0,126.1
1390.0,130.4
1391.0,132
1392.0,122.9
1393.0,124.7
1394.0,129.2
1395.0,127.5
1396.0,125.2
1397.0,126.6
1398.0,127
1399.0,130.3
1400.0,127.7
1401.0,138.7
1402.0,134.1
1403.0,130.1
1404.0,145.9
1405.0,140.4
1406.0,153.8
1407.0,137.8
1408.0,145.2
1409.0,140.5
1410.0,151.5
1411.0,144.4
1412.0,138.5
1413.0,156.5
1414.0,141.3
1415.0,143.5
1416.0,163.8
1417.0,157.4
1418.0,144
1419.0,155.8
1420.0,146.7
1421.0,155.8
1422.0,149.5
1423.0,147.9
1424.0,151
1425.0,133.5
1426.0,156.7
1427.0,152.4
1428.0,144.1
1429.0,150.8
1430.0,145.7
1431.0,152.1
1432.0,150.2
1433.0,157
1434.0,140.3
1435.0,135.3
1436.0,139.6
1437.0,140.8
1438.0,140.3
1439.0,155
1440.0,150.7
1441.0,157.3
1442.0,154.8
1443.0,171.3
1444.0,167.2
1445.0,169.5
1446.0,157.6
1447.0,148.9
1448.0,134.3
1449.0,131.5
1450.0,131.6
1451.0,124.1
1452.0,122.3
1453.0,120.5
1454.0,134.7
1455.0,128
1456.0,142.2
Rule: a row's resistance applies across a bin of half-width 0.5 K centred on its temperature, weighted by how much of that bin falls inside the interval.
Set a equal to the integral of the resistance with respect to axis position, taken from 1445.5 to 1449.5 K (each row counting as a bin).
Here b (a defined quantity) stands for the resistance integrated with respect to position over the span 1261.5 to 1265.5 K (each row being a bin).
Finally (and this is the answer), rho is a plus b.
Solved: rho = 1079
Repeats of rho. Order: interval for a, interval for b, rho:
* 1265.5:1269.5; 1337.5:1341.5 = 1008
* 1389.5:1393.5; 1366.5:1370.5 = 980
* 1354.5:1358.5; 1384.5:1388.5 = 1027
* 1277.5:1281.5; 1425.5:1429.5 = 1114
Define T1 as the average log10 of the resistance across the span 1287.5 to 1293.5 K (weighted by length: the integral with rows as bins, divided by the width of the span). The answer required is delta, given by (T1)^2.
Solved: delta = 4.26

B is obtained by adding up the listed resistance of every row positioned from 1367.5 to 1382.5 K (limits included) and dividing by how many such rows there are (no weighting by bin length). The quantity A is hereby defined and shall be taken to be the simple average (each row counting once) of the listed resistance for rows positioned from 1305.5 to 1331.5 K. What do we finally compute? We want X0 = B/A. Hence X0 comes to 0.971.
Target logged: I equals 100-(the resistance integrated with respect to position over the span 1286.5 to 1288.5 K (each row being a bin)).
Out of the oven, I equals -123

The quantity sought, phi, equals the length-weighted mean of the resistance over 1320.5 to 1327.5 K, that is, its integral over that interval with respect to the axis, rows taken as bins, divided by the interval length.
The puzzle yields 117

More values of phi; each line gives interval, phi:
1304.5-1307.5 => 116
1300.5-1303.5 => 112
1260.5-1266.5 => 125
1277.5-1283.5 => 128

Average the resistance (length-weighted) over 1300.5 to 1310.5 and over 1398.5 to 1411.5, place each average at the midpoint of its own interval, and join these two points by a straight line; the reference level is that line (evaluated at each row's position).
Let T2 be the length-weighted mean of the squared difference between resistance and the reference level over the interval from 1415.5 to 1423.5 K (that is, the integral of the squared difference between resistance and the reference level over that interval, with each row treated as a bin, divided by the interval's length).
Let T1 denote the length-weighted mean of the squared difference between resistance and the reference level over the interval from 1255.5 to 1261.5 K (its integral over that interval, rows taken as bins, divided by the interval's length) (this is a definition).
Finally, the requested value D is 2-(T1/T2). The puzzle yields 1.0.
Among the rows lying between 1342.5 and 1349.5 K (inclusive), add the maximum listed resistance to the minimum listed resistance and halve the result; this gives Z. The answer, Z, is 118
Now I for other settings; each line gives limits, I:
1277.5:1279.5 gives -147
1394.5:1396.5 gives -153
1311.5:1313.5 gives -155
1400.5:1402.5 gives -173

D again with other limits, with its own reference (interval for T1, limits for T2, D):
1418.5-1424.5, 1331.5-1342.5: 0.9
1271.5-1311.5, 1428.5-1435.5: -0.7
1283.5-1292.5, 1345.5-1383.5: 1.6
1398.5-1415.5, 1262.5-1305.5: 1.8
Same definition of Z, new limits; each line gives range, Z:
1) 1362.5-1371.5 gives 115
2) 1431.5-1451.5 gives 148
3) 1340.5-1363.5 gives 122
